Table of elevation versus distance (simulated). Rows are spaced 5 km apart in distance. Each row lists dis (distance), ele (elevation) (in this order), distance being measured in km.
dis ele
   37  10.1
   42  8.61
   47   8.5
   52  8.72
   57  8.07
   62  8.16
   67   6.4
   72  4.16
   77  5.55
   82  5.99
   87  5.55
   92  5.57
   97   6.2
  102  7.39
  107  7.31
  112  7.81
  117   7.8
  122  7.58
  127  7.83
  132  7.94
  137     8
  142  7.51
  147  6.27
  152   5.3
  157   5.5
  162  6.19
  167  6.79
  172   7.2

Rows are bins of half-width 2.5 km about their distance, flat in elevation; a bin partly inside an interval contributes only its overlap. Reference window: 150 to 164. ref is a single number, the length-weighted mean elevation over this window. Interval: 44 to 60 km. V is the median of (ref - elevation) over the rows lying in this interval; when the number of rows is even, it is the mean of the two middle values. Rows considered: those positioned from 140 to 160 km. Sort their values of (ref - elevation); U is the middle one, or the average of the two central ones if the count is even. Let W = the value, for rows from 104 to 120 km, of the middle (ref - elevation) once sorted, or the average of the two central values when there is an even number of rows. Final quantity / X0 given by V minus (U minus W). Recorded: -4.8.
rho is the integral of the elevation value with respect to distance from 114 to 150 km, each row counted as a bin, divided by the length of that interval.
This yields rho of 7.53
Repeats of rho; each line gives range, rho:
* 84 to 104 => 6.14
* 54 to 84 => 6.43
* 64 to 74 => 5.48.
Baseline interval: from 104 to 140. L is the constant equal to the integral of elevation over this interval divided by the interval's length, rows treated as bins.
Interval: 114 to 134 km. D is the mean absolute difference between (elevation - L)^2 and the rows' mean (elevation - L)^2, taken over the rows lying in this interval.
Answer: 0.0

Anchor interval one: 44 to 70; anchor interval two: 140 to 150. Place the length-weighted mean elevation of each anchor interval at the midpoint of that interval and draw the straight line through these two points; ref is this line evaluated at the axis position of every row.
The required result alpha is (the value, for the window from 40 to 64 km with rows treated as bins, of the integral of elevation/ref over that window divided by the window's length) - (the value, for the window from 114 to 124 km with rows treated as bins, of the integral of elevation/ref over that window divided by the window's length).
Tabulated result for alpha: -0.03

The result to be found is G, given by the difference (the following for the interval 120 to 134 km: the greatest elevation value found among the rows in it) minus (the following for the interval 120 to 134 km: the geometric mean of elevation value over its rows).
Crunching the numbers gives 0.2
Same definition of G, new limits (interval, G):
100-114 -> 0.3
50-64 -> 0.4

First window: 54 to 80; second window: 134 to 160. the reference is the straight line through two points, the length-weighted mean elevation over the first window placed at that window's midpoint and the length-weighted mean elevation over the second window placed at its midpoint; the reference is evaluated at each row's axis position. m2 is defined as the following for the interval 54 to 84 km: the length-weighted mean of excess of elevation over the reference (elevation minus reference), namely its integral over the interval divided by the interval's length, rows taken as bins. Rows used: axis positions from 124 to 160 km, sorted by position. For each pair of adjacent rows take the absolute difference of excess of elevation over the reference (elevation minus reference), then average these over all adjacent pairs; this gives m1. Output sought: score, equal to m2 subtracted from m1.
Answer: 0.6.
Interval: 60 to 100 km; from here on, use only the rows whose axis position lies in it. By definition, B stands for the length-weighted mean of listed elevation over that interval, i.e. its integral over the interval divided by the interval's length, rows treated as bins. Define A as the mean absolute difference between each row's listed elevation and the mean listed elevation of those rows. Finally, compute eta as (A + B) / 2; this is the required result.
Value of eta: 3.34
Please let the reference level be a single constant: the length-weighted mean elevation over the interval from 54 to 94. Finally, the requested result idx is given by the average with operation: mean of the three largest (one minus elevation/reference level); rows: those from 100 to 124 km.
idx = -0.19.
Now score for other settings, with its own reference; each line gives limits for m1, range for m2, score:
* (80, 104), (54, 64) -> -1.1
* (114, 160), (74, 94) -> 1.3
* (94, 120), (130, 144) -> -0.8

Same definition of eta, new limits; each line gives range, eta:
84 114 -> 3.74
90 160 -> 3.94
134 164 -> 3.68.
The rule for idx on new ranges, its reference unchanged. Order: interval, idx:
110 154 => -0.02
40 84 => 0.16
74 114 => 0.11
